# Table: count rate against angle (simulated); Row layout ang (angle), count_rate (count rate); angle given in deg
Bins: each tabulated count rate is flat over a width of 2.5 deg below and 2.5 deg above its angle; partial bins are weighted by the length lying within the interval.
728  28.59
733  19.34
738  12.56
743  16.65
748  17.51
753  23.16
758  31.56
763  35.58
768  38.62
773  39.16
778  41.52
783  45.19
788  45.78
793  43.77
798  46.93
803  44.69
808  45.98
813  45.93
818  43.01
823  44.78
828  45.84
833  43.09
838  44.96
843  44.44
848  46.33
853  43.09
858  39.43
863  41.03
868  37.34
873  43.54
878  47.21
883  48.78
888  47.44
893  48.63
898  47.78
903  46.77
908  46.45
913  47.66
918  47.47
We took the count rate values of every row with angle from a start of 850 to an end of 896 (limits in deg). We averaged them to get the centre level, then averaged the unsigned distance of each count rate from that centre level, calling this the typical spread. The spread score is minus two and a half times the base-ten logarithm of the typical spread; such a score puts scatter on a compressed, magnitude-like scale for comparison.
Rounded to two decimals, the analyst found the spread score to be -1.37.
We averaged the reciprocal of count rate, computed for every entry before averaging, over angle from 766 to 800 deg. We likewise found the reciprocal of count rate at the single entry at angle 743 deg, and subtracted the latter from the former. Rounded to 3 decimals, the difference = -0.037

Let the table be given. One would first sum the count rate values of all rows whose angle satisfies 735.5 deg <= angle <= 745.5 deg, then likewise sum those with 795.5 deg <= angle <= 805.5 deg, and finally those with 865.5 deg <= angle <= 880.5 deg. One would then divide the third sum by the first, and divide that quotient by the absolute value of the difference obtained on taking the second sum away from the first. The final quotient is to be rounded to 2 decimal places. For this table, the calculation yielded 0.07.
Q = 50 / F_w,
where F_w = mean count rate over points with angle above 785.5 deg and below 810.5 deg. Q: 1.10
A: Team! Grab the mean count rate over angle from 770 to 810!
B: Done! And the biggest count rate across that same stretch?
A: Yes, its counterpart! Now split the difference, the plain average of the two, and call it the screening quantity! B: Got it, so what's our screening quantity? 45.5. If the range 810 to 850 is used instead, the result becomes 45.6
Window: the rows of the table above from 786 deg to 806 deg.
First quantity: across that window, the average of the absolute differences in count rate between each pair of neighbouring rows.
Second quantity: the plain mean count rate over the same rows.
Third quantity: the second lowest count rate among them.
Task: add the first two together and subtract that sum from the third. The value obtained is -3.1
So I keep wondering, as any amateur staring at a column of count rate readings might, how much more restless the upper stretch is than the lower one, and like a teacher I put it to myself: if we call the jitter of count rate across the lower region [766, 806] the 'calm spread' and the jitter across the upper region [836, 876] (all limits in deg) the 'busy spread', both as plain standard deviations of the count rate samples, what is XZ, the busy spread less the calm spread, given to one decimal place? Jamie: -0.1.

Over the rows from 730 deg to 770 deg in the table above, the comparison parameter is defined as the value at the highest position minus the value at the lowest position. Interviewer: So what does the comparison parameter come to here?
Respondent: 19.3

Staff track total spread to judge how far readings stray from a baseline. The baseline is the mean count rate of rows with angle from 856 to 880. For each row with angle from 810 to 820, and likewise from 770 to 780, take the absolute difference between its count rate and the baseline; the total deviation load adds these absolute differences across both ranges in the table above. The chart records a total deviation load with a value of 8.3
